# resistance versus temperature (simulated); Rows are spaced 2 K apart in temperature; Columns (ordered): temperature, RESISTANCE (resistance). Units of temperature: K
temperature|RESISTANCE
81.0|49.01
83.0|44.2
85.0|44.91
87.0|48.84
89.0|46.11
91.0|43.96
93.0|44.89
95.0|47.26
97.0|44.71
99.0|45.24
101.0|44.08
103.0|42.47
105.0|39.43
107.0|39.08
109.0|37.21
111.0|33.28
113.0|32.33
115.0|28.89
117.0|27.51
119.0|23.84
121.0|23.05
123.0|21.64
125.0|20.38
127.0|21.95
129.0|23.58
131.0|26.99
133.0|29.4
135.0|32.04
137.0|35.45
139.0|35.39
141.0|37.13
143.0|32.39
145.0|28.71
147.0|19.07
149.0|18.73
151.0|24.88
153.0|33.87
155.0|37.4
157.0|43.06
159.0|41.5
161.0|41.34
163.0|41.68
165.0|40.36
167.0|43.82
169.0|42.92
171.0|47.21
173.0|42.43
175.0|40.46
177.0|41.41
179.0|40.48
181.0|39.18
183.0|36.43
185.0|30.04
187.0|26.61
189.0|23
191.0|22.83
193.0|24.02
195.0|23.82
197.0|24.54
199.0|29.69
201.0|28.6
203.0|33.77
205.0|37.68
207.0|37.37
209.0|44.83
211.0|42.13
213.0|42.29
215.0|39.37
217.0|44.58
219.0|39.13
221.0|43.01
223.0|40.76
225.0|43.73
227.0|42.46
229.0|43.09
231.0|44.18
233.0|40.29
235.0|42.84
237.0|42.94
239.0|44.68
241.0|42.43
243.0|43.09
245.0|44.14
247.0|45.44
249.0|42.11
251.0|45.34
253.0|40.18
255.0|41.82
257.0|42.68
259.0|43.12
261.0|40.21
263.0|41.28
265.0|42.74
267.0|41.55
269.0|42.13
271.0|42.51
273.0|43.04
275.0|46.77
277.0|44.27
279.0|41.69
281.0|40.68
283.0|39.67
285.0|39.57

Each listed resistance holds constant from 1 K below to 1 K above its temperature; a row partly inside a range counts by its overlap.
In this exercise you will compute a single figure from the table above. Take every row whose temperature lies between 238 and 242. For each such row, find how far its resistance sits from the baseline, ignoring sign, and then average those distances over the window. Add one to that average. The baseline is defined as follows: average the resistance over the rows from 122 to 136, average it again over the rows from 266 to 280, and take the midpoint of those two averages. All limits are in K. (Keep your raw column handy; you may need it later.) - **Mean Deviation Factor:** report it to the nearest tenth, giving 10.4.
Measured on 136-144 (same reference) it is 2.8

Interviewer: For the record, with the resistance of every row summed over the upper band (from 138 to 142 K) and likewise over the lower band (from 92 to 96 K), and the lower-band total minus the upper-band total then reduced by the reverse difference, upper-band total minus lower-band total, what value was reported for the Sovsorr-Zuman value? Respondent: 39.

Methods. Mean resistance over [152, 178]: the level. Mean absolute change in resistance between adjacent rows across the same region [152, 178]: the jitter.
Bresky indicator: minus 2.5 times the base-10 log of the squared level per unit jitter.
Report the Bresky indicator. -7.1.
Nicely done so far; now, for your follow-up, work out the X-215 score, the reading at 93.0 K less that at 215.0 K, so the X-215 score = 5.5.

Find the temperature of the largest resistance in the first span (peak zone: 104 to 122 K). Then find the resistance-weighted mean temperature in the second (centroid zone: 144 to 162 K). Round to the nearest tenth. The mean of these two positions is 129.6 K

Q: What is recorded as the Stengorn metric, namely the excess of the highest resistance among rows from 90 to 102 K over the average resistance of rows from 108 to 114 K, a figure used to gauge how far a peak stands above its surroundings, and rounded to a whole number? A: 13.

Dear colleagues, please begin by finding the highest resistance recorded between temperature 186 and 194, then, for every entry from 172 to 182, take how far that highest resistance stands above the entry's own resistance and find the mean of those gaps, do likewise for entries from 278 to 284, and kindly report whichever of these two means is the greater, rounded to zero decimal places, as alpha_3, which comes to -14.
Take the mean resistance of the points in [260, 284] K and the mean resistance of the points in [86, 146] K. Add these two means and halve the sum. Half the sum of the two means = 38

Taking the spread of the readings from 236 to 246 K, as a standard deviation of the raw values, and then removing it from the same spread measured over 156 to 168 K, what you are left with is 0.3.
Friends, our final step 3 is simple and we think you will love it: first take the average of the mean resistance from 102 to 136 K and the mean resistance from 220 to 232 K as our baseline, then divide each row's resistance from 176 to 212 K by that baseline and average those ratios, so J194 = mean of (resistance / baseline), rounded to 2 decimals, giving 0.90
